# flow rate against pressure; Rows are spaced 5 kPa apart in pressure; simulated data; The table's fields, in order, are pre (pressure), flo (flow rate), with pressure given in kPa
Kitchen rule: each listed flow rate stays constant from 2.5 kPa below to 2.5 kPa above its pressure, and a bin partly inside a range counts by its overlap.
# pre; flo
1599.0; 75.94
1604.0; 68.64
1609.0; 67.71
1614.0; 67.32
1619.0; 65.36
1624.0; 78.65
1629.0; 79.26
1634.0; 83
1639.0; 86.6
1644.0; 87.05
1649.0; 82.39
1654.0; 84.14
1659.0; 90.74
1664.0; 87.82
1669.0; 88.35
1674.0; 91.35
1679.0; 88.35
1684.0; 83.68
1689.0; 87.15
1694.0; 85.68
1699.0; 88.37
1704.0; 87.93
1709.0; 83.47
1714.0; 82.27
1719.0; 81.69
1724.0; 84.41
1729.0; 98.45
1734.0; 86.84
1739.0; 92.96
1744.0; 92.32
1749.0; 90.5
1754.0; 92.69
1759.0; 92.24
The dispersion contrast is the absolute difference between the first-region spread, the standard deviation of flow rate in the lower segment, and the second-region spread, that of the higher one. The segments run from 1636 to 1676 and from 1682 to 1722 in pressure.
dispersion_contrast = 0.4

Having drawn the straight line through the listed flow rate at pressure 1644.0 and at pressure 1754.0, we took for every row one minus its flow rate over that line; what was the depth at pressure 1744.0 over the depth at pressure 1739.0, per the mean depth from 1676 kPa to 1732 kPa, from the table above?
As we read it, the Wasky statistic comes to 3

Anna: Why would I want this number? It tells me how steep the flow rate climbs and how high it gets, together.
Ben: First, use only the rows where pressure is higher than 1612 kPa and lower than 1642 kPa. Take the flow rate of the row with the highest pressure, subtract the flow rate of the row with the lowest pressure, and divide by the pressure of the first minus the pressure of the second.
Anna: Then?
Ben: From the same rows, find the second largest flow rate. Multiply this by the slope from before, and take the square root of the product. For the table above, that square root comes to 8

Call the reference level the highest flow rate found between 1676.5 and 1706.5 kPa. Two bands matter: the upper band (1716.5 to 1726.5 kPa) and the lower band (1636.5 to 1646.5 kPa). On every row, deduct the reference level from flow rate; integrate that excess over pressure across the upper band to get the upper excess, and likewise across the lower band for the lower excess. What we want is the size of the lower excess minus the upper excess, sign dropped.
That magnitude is 38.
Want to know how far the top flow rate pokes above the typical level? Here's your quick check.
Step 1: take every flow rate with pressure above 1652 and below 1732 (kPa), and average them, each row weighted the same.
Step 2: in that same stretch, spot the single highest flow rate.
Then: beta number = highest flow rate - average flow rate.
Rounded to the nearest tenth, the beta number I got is 11.3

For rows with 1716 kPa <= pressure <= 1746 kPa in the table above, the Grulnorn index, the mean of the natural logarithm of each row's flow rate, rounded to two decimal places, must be 4.49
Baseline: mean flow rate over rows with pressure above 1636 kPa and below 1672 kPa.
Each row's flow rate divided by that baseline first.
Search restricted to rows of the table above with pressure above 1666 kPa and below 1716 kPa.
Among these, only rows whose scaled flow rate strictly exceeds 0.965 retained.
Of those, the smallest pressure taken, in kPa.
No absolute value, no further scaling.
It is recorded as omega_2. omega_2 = 1669.0 kPa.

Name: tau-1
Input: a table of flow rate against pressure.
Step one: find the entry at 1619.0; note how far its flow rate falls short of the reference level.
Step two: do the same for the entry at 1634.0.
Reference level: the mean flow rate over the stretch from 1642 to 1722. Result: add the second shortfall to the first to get 24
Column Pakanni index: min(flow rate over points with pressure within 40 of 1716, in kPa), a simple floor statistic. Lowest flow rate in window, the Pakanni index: 81.69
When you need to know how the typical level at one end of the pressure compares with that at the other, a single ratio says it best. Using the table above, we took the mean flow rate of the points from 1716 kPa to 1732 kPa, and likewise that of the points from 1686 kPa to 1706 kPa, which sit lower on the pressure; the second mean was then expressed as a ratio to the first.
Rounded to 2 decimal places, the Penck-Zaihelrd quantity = 0.99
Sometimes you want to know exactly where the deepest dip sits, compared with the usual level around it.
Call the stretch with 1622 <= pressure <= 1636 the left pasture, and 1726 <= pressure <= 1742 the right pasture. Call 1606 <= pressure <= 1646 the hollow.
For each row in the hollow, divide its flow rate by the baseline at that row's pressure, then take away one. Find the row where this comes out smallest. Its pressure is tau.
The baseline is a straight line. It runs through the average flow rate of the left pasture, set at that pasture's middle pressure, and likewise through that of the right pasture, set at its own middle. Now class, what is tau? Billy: 1619.0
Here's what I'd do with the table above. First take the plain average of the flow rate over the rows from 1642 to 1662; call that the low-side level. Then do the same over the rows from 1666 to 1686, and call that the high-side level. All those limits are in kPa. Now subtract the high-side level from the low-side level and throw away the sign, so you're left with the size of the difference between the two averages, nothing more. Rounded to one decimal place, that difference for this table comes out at 1.9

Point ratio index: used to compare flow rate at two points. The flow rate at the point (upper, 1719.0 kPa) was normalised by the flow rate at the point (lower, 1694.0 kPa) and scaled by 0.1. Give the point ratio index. 0.095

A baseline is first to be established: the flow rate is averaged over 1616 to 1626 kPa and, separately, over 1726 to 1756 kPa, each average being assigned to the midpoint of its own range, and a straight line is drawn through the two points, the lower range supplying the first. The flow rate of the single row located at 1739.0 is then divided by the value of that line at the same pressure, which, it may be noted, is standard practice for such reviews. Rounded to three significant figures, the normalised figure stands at 1.01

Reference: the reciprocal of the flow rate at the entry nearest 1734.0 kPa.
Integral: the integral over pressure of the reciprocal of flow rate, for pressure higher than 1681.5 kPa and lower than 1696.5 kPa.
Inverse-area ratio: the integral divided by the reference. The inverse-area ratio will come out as 15.2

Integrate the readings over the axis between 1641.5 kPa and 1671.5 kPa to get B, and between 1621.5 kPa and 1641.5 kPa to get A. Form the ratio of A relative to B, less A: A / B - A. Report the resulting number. -1637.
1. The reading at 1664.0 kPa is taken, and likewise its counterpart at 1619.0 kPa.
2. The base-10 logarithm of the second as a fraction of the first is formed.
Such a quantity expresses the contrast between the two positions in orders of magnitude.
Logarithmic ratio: -0.13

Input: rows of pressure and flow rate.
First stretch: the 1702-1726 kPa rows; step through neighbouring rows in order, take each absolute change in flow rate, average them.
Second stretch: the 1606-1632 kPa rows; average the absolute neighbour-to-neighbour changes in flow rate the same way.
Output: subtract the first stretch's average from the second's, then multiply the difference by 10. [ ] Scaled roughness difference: 18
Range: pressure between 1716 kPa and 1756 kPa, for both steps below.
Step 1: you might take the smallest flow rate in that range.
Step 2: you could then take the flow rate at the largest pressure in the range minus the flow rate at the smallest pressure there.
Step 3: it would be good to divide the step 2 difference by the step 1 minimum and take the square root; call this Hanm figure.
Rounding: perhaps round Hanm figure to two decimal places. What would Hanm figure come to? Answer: 0.37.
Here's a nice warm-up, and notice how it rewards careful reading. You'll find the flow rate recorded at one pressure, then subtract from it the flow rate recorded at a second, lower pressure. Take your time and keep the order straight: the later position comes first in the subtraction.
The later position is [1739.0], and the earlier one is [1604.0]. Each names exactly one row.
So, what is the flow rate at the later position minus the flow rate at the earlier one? 24.3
